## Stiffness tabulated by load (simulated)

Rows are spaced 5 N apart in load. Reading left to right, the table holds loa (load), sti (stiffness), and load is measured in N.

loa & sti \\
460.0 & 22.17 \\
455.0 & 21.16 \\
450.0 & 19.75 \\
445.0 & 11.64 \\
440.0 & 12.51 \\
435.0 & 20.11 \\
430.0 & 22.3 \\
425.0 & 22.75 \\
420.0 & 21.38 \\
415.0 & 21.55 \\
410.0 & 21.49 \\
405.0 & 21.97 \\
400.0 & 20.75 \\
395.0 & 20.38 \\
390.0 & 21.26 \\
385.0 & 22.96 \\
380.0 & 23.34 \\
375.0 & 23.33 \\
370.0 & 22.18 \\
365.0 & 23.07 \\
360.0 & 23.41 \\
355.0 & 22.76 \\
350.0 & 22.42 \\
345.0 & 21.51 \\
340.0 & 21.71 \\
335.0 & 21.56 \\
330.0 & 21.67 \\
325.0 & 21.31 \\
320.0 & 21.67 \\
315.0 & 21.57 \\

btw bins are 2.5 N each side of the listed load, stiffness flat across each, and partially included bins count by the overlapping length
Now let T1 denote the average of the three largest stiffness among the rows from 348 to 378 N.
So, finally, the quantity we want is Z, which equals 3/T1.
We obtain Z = 0.129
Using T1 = 23.3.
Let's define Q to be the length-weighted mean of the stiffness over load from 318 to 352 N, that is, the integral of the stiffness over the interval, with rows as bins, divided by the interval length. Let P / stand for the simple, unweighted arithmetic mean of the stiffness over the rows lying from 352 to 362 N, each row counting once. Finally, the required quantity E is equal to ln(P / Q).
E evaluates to 0.063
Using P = 23.1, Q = 21.7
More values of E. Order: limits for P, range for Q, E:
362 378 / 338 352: 0.044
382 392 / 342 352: 0.008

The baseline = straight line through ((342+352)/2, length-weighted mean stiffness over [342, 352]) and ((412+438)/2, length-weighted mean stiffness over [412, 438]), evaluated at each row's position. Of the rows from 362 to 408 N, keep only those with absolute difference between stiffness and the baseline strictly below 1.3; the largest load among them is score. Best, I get 405.0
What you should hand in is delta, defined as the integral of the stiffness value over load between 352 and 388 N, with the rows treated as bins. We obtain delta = 827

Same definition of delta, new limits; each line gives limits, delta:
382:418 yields 774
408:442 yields 693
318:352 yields 737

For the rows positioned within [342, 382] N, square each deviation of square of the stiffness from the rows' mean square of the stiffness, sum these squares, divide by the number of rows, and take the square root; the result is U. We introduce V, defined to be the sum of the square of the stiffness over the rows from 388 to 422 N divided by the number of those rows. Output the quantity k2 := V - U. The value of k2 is 424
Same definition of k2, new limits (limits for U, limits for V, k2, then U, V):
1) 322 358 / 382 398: 443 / 22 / 465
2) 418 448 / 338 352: 322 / 156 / 479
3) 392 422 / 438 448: 124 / 22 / 146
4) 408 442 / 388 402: 319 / 114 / 433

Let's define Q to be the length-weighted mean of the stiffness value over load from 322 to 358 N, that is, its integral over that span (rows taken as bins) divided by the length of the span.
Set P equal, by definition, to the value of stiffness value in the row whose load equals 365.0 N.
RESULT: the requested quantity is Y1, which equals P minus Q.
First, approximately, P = 23.07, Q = 21.87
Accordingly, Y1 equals 1.2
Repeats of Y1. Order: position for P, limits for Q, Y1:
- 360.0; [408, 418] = 1.9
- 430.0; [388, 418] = 1.1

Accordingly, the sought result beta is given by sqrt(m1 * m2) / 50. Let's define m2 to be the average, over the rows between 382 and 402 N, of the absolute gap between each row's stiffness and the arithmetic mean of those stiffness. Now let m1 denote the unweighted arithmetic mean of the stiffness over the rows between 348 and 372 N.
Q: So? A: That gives 0.086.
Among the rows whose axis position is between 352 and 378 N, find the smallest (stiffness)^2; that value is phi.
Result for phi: 492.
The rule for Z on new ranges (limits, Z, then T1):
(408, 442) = 0.135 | 22.2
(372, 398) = 0.129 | 23.2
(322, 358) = 0.135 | 22.3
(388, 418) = 0.138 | 21.7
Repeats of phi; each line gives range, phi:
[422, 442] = 157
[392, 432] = 415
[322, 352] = 454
